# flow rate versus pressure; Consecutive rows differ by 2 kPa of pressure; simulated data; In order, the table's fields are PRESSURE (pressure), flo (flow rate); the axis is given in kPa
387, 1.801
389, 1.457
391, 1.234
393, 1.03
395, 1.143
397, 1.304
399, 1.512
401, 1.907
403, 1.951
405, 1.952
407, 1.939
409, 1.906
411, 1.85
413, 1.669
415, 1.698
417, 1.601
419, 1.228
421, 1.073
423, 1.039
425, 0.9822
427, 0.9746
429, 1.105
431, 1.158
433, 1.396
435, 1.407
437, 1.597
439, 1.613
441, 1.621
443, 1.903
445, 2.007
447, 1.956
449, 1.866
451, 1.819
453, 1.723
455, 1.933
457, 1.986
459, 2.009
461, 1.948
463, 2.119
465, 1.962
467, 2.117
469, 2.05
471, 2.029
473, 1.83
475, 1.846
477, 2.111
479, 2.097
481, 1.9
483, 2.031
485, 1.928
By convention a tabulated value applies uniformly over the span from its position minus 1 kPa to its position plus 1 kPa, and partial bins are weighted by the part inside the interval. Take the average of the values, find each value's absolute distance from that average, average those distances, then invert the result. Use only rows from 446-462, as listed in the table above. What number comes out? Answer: 13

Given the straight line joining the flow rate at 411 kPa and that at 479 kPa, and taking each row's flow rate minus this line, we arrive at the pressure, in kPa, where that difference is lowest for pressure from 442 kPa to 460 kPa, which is 453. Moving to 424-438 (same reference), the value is 427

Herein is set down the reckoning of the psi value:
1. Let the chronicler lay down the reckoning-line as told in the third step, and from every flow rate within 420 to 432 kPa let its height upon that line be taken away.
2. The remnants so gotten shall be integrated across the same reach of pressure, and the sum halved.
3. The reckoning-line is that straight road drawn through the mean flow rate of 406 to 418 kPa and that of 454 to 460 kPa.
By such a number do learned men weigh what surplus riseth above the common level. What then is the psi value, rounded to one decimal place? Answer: -4.7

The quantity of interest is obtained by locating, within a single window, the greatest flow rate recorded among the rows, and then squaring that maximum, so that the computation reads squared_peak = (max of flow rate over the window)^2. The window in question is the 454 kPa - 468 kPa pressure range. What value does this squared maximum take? 4.49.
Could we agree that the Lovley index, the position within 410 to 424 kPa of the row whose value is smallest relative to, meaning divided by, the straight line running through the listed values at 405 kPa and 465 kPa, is 423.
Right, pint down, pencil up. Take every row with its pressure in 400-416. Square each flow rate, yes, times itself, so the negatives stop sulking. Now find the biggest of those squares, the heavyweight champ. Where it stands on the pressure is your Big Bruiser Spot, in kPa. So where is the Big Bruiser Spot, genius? 405 kPa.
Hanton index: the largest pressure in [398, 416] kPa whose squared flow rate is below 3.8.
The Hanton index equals 415 kPa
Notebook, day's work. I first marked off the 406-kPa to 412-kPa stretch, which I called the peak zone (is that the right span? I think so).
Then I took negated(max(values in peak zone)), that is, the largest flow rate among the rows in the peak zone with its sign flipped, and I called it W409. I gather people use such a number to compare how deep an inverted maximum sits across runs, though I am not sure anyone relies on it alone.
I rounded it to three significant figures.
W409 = -1.94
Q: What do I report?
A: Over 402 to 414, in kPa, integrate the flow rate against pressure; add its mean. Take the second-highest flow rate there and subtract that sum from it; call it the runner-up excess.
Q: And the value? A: -22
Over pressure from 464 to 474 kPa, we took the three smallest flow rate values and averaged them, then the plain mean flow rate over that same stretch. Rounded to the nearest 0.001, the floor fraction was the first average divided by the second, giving 0.971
